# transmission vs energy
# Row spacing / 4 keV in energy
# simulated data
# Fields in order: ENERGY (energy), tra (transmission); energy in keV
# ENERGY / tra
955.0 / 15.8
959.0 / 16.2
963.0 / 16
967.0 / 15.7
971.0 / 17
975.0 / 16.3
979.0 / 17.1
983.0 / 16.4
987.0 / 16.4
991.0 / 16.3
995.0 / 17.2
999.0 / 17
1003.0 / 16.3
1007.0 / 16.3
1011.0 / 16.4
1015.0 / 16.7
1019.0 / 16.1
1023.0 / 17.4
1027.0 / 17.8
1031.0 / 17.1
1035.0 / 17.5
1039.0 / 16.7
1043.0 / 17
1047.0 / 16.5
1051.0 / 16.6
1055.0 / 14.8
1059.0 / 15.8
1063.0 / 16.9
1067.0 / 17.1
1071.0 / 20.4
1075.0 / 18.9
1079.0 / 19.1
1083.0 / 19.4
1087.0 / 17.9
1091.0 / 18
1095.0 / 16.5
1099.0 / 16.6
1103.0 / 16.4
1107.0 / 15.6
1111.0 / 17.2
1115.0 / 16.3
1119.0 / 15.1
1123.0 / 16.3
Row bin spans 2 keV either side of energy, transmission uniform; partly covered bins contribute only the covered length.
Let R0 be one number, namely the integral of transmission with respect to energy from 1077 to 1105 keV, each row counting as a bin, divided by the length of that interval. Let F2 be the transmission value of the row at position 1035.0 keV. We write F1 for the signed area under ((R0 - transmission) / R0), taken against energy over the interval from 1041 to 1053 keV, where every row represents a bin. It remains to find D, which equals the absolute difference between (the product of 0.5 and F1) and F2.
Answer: 17.2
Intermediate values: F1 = 0.7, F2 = 17.5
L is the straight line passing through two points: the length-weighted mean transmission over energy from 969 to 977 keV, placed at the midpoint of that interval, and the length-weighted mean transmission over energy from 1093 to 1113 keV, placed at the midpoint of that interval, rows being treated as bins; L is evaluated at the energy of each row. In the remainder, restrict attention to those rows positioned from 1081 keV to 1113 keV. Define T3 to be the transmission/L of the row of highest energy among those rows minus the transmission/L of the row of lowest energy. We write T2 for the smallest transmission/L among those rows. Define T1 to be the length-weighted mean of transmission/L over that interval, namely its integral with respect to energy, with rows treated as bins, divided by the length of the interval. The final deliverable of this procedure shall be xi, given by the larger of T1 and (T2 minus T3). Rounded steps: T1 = 1.044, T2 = 0.95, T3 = -0.13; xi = 1.079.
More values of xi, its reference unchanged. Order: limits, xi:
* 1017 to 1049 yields 1.027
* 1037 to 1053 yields 1.009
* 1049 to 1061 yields 0.952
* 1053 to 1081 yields 1.064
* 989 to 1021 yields 0.996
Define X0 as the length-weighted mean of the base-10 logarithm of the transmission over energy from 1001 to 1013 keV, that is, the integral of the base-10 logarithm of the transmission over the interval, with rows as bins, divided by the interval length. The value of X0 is 1.21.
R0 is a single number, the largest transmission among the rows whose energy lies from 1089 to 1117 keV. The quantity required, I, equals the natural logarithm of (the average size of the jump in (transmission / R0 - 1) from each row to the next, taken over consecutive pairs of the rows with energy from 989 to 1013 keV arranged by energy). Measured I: -3.9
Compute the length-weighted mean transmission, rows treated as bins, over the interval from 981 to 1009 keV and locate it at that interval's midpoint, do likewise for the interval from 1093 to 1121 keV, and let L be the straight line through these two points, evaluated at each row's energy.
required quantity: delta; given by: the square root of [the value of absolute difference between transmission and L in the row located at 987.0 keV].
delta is 0.4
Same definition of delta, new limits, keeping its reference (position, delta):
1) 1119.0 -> 1.1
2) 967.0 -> 1.0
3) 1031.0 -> 0.8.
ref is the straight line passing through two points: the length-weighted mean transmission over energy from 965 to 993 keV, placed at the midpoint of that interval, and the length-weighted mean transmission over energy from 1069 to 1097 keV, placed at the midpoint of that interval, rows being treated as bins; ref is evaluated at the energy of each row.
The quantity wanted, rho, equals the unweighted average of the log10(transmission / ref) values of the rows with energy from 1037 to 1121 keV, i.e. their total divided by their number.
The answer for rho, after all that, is -0.036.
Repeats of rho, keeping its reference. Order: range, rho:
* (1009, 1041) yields -0.011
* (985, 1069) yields -0.020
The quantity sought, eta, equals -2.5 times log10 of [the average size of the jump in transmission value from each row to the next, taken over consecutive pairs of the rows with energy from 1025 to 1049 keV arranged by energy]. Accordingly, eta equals 0.67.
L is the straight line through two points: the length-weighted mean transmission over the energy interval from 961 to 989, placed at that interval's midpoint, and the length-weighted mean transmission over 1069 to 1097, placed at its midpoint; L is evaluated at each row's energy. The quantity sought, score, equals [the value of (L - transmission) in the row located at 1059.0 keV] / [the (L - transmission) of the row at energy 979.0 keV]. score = -3.8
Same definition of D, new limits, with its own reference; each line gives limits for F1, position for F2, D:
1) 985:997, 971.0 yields 16.6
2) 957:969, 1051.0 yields 16.0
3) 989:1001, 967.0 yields 15.4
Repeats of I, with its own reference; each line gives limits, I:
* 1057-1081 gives -2.7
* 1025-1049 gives -3.5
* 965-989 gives -3.2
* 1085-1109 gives -3.5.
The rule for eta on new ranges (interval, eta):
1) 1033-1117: 0.13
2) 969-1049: 0.75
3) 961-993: 0.64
